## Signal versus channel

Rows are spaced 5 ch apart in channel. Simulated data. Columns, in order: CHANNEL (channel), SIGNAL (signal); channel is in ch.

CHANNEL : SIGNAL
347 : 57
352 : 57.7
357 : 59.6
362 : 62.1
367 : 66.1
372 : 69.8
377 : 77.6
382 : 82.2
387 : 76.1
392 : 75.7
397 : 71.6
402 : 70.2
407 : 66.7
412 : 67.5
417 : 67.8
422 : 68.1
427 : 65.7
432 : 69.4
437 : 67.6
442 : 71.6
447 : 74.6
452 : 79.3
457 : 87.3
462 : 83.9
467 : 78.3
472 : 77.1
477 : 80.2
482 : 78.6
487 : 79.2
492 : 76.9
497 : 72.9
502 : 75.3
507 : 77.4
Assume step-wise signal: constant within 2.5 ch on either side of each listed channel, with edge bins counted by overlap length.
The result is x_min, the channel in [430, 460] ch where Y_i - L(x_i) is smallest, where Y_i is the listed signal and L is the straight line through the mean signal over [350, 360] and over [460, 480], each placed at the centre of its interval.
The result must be 437 ch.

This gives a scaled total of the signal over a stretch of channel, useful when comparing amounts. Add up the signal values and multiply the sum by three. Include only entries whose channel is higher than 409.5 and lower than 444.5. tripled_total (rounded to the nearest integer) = 1433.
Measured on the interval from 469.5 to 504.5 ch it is 1621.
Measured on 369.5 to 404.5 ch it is 1570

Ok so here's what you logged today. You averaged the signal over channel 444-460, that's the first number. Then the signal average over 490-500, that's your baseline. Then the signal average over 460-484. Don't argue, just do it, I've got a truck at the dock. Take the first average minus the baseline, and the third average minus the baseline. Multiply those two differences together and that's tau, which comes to 26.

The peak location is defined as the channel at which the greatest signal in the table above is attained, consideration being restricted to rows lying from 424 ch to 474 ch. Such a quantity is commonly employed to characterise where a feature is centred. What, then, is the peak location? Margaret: 457 ch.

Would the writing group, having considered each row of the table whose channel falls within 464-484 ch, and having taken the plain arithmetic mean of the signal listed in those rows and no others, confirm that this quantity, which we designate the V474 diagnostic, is 79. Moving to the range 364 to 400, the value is 74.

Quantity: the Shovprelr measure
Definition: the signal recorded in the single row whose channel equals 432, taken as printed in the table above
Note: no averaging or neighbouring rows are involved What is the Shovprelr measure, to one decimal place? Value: 69.4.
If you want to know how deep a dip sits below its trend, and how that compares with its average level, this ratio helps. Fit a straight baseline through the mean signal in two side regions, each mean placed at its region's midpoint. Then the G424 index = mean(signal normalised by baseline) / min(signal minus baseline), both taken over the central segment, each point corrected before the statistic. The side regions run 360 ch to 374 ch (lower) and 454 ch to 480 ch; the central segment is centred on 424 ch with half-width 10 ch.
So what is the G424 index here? -0.10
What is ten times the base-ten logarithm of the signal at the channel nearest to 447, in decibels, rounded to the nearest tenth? 18.7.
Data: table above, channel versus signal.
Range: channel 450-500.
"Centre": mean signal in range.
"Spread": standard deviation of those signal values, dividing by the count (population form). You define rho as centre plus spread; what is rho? 83.1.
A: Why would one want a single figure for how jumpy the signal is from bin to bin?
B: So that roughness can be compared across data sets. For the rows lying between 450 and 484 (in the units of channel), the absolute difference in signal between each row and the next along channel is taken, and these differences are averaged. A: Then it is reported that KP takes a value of 3.8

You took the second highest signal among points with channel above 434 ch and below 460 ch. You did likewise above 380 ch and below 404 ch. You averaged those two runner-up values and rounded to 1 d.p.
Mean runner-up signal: 77.7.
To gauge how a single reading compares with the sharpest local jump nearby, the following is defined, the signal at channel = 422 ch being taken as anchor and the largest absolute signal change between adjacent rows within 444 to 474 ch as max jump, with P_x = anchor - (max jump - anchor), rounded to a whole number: 128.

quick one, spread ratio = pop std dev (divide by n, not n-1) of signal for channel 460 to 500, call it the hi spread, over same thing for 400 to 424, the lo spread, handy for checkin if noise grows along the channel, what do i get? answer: 2.5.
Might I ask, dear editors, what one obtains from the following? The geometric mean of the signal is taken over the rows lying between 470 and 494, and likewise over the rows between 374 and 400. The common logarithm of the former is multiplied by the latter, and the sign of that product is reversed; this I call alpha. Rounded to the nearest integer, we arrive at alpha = -145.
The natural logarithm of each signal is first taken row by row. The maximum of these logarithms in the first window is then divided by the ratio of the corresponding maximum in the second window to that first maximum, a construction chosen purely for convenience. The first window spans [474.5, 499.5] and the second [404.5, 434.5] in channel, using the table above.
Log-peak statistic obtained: 4.5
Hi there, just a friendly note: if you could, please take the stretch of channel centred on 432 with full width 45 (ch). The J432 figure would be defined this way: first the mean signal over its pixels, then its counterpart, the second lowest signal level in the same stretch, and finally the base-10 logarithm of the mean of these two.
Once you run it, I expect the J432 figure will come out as 1.84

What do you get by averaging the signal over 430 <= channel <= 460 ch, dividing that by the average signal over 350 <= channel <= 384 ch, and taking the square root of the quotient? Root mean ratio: 1.05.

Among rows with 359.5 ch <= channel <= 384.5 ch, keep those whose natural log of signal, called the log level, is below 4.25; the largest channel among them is 372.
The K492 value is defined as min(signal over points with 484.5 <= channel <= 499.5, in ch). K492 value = 72.9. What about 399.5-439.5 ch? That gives 65.7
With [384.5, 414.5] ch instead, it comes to 66.7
